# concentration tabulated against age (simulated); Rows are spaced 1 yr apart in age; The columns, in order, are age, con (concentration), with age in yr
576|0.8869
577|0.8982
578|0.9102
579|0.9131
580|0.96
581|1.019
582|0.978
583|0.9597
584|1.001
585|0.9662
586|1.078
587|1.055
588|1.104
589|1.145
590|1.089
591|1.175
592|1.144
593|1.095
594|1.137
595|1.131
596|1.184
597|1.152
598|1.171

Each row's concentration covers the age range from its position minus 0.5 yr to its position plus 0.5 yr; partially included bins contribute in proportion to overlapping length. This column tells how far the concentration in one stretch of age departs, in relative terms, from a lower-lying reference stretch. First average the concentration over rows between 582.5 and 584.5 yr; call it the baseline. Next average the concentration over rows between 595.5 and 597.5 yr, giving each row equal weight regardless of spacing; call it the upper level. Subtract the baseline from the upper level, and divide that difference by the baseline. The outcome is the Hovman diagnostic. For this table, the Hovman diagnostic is 0.19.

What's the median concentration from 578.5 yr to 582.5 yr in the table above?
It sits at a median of 0.97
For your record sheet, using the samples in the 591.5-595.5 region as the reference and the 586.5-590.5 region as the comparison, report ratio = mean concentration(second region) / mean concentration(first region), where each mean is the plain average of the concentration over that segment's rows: 0.975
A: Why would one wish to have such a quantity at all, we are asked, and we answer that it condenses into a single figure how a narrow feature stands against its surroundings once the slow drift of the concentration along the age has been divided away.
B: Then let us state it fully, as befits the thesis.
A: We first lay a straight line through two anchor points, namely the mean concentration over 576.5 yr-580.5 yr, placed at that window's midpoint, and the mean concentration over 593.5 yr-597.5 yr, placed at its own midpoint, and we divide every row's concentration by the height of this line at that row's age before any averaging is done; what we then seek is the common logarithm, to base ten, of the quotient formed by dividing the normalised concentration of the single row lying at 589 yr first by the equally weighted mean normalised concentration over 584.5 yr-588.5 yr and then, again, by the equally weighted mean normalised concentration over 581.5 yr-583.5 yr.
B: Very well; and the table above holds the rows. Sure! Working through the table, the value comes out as 0.026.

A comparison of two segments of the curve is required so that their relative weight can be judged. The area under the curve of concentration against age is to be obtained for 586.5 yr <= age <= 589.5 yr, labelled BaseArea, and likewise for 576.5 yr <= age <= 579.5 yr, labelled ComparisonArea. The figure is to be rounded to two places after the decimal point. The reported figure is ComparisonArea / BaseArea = 0.82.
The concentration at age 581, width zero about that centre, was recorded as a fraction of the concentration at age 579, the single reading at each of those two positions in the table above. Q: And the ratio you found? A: 1.12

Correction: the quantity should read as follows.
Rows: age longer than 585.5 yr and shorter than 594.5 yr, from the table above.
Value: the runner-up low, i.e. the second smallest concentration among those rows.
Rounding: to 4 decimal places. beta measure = 1.0780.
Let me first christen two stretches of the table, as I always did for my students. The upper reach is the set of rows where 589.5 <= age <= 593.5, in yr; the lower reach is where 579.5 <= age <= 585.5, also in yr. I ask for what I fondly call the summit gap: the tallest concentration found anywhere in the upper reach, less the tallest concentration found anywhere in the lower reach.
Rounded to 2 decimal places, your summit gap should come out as 0.16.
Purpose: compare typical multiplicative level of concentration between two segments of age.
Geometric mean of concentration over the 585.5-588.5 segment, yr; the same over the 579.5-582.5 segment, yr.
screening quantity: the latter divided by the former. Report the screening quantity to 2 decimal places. 0.91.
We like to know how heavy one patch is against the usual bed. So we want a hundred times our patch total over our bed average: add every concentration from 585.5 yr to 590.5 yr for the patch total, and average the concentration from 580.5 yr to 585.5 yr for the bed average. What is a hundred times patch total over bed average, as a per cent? 556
